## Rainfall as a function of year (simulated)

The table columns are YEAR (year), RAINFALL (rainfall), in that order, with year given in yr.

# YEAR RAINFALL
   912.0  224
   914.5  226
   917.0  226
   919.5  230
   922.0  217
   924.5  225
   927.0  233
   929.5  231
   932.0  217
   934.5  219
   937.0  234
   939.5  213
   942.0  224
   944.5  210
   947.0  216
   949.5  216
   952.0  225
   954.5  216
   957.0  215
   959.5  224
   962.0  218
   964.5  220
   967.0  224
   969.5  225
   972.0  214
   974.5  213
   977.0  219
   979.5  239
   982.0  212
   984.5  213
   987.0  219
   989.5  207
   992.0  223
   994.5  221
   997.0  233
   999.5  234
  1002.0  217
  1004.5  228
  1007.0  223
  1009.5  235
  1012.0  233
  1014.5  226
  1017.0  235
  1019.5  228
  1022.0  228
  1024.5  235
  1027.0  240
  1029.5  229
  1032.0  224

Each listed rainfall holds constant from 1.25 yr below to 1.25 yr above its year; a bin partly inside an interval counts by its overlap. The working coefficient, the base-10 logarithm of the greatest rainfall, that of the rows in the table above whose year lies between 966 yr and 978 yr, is 2.35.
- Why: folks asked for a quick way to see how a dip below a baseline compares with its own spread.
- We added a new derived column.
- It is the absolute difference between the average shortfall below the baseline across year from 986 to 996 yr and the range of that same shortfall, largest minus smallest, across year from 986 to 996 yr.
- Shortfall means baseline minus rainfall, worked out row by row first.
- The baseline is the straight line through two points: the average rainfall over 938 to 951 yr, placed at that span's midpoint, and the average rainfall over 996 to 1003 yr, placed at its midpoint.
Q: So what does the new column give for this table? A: 6.9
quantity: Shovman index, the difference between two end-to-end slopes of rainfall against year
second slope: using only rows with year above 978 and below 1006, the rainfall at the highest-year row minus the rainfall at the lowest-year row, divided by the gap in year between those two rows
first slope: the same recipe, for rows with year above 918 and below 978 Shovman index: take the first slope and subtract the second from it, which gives 0.25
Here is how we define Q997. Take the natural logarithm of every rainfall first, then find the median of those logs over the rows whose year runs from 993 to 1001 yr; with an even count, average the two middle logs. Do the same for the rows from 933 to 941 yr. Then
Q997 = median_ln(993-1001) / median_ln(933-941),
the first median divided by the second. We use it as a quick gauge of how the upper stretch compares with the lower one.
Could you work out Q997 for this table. 1.01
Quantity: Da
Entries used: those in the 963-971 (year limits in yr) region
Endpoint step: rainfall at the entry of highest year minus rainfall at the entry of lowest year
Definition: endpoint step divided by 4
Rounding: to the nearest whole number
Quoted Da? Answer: 1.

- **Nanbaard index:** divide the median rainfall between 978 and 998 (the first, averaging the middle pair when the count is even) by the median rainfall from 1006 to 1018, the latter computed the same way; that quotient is 0.944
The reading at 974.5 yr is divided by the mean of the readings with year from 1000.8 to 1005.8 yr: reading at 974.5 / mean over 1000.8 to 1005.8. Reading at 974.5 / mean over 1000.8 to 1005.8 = 0.96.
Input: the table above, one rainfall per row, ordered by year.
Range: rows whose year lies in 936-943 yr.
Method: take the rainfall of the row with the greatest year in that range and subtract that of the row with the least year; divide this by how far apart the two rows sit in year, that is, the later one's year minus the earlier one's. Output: -2.0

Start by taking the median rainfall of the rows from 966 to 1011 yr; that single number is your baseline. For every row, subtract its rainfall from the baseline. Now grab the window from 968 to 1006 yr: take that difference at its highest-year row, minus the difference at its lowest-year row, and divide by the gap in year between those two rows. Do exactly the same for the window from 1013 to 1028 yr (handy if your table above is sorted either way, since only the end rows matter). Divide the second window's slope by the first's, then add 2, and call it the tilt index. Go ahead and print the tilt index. 15.1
